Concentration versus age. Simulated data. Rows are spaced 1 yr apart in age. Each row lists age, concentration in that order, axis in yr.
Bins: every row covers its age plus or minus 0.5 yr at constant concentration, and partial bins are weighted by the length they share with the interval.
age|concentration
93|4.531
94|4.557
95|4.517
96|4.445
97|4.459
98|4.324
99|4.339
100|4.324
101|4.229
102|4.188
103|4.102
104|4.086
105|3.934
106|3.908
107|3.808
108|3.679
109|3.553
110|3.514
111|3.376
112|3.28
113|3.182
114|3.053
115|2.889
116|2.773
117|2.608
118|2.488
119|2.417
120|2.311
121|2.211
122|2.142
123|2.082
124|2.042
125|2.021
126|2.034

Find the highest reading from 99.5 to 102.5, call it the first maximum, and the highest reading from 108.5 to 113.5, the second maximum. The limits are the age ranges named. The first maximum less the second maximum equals 0.8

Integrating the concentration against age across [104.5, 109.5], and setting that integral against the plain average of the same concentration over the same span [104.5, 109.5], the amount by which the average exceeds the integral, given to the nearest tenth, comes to -15.1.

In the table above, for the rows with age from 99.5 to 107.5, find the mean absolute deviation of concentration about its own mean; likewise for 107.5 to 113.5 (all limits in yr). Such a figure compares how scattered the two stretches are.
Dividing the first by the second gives 0.94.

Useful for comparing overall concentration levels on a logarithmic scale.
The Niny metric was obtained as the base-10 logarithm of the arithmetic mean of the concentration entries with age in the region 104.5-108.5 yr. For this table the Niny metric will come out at 0.58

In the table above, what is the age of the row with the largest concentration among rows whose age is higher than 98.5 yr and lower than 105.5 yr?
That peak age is 99 yr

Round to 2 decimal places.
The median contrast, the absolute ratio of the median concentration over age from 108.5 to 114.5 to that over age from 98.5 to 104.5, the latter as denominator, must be 0.79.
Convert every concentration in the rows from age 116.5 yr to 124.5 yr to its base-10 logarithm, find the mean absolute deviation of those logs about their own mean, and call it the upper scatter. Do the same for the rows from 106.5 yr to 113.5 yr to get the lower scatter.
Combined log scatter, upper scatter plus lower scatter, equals 0.054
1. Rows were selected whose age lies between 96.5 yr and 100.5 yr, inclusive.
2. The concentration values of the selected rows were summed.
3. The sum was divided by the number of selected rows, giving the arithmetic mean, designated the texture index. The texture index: 4.36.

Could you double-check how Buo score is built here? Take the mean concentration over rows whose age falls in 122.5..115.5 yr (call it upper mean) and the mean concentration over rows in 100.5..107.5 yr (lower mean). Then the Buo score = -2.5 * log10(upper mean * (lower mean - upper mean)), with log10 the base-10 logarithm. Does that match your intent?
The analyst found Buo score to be -1.5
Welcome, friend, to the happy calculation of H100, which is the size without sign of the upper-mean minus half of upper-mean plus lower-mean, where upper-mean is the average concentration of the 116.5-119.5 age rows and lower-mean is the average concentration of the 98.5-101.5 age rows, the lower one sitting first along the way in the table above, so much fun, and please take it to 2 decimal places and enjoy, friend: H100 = 0.90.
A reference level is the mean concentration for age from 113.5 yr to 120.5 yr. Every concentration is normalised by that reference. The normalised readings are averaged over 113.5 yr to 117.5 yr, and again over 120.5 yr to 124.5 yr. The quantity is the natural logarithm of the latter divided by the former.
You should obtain -0.29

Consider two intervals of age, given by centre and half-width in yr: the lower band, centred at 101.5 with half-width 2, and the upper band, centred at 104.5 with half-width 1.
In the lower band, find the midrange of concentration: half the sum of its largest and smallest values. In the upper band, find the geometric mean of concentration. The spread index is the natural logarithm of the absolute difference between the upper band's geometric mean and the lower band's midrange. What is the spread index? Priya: -1.6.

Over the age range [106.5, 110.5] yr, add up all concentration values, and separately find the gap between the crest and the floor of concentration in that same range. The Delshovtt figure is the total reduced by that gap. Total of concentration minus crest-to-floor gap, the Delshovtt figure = 14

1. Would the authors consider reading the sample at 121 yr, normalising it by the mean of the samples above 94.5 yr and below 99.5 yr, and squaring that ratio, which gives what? 0.3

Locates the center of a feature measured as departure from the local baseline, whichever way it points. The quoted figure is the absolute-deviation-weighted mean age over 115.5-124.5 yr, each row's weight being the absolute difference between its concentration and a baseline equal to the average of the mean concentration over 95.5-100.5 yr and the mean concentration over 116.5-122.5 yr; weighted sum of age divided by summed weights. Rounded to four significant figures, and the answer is 120.6 yr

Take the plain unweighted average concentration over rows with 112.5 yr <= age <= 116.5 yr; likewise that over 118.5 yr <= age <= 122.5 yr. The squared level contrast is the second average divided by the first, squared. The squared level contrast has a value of 0.58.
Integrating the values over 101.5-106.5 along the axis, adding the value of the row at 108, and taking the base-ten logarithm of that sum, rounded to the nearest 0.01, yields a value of 1.38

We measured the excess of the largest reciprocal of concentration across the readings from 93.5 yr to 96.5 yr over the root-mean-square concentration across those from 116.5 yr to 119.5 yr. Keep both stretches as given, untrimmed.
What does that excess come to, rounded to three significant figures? -2.28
